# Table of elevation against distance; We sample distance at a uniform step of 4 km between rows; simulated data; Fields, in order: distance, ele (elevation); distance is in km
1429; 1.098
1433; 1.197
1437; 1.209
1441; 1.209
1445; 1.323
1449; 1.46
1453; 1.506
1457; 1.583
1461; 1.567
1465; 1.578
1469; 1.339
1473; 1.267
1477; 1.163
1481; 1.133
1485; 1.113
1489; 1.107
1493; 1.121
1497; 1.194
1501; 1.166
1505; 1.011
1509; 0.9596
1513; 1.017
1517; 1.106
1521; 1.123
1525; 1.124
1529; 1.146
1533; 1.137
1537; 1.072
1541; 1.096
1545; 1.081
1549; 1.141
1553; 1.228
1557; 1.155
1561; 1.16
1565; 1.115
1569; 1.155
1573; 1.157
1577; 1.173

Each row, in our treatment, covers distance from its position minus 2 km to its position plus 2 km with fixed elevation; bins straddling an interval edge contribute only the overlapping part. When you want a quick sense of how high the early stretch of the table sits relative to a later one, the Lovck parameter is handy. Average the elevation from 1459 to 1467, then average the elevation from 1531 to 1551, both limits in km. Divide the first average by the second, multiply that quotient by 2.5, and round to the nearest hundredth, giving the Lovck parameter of 3.56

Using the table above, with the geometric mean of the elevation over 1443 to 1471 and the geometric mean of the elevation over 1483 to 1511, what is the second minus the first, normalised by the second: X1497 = -0.35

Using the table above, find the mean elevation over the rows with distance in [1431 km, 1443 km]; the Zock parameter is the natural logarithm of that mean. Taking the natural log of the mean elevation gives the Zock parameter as 0.19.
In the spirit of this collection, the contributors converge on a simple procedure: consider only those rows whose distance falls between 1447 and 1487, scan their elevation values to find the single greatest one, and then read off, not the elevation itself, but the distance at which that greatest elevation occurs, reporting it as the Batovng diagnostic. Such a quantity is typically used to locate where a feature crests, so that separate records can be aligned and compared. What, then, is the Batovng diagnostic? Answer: 1457 km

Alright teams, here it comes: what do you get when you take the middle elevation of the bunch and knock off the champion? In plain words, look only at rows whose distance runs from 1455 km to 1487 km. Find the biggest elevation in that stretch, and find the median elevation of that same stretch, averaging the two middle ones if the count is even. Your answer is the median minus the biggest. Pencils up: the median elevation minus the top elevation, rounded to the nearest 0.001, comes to -0.280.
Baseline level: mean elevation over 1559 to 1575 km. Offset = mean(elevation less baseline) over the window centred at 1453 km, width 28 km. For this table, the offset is 0.31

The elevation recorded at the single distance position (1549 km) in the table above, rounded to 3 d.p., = 1.141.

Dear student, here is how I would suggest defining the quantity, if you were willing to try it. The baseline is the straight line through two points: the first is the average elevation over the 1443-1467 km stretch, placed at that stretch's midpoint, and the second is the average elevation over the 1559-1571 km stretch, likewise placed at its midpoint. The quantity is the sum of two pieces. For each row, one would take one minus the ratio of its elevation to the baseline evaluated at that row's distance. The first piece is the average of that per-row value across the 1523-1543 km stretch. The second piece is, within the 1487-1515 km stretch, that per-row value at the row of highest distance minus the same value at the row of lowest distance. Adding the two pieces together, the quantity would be 0.13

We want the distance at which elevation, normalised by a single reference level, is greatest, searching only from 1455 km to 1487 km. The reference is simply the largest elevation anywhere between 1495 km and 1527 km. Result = 1457 km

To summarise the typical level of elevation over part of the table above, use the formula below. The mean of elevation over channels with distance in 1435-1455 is 1.34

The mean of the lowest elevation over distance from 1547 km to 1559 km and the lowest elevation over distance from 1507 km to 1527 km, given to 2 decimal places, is 1.05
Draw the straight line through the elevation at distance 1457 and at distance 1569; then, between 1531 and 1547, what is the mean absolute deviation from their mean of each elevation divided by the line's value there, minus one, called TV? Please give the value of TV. 0.012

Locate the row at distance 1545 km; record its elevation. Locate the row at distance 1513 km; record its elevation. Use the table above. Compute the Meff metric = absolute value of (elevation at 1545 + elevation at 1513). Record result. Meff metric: 2.1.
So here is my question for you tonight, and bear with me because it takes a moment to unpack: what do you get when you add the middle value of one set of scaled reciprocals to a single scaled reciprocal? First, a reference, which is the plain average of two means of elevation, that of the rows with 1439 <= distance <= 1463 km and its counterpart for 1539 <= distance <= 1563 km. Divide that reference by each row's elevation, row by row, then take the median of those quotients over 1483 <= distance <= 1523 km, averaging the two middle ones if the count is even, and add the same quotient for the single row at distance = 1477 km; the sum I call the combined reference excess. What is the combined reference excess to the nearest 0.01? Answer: 2.28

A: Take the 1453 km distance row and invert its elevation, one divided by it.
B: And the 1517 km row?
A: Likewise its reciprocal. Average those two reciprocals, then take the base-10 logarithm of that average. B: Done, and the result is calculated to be -0.11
